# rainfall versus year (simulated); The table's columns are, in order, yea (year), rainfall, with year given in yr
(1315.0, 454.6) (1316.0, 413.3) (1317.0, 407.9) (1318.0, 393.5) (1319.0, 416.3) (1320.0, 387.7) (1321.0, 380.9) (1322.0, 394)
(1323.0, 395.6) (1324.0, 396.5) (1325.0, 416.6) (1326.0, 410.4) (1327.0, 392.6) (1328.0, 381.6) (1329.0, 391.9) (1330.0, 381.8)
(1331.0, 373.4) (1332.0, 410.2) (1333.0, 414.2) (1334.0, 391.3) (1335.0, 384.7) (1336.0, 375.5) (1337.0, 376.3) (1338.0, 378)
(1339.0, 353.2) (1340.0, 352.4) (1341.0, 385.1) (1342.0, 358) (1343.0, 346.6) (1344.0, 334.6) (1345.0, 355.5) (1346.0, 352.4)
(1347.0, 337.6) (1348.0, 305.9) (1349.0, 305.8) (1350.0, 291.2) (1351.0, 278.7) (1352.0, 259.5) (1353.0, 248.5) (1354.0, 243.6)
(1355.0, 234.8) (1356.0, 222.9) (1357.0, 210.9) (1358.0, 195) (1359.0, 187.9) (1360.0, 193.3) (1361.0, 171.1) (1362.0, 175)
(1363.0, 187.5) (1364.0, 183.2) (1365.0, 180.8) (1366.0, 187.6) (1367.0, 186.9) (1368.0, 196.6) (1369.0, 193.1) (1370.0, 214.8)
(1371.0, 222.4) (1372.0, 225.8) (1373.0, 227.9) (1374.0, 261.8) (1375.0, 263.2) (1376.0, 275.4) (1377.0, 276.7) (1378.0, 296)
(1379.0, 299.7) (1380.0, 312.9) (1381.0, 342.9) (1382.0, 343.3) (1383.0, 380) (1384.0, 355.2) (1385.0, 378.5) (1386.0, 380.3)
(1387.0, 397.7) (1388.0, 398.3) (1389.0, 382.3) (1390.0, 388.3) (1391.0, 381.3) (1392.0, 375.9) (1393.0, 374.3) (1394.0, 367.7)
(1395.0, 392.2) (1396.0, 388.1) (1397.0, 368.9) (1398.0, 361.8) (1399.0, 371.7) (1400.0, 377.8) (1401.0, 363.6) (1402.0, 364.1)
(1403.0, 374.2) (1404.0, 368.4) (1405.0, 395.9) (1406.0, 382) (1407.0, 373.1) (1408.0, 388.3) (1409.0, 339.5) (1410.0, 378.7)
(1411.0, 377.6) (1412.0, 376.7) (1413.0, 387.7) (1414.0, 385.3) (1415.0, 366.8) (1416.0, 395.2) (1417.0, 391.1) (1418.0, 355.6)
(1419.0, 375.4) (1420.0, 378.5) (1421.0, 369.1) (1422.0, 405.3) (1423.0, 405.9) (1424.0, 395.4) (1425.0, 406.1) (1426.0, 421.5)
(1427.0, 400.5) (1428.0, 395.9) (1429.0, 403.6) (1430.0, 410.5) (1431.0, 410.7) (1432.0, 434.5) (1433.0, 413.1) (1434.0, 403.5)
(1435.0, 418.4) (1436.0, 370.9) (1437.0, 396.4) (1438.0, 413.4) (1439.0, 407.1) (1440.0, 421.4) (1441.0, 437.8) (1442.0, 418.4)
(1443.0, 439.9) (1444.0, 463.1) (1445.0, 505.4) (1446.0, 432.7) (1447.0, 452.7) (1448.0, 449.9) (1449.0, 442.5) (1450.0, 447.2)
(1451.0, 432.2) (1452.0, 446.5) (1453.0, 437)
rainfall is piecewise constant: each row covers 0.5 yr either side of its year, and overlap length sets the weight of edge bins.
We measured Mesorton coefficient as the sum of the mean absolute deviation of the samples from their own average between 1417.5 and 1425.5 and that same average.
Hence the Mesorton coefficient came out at 403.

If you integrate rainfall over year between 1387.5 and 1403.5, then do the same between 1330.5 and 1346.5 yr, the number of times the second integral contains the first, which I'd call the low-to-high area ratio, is 0.99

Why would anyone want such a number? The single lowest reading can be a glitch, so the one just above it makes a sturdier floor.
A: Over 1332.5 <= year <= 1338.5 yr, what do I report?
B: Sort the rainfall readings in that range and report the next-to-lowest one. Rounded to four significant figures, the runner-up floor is 376.3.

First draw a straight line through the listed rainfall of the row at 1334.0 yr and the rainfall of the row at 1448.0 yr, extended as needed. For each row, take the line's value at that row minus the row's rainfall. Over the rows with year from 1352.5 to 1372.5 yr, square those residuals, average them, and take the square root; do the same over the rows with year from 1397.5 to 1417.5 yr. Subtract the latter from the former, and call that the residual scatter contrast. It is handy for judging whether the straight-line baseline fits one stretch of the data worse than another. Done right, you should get 150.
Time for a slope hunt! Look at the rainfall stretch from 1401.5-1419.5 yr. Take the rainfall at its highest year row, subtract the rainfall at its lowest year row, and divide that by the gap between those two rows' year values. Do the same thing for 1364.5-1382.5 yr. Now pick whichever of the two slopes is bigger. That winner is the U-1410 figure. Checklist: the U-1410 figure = 9.6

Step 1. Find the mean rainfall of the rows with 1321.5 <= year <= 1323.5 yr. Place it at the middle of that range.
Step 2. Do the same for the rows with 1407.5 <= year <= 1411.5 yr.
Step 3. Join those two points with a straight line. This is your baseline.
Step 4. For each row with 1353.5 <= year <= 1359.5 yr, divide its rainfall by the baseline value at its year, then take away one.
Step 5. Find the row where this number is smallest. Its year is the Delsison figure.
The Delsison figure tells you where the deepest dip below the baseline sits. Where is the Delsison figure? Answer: 1359.0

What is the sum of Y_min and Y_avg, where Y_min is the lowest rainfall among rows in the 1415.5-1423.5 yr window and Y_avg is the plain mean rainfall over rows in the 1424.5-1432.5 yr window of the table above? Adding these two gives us 766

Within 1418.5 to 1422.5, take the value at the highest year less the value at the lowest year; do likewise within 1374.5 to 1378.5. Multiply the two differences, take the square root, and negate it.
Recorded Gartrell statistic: -31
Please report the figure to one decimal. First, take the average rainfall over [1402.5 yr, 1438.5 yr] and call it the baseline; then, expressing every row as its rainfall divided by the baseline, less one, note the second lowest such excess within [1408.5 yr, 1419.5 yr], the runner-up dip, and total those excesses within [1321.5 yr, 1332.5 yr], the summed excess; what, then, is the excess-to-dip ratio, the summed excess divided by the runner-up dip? -1.3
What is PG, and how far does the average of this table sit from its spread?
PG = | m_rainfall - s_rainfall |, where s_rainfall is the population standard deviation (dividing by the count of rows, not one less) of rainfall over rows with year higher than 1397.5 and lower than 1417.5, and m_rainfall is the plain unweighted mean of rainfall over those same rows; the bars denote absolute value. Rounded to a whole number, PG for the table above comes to 363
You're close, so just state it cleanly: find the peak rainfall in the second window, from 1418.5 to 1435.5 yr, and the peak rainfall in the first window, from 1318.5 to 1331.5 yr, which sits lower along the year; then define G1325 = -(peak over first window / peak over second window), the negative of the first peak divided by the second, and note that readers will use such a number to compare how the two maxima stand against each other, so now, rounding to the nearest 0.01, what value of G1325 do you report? -0.96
